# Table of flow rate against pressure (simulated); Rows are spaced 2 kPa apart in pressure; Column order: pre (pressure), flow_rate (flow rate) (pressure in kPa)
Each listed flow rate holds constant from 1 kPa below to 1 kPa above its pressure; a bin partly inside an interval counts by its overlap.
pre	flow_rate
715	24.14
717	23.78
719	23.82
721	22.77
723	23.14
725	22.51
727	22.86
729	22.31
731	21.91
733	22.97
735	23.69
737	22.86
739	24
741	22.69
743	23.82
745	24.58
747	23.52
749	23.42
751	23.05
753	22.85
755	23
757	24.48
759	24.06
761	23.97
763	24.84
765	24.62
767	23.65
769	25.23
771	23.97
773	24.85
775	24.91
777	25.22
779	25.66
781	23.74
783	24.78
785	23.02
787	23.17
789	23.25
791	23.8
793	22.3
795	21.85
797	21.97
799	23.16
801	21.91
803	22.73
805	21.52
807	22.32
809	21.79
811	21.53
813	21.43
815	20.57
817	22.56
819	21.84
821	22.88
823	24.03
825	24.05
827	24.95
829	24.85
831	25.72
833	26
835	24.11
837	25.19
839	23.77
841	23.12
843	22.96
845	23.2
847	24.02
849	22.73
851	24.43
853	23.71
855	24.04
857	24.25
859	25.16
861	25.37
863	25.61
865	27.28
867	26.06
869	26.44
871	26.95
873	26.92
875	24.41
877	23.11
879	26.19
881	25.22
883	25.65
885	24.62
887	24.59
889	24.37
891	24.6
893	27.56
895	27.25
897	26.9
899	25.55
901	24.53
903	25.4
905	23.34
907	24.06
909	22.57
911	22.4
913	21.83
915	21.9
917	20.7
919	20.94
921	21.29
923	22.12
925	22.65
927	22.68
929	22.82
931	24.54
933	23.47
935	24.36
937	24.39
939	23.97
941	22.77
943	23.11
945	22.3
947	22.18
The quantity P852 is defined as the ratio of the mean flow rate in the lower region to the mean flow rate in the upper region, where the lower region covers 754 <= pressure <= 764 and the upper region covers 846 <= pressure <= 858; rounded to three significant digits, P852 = 1.01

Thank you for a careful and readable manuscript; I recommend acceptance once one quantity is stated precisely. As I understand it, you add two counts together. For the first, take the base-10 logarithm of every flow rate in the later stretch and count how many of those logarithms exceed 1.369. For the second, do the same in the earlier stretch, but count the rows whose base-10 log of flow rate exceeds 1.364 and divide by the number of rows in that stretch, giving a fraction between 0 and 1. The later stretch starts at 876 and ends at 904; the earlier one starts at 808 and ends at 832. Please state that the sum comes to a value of 13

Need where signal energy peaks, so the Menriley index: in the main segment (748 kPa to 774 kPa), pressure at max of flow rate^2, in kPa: 769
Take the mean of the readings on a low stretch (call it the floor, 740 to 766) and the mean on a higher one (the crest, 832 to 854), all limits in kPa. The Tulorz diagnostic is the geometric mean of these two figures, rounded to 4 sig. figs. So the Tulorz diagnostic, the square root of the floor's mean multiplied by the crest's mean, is 23.85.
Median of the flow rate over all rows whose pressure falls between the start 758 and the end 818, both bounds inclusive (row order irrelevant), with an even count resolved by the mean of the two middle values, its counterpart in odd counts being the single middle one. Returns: 23.2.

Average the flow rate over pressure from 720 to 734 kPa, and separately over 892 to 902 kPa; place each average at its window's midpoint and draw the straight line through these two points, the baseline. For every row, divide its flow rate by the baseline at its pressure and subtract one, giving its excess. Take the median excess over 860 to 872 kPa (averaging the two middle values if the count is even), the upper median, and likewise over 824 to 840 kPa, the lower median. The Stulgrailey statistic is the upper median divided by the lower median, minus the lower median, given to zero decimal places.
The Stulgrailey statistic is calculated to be 10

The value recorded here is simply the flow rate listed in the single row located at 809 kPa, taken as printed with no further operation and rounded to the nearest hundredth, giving 21.79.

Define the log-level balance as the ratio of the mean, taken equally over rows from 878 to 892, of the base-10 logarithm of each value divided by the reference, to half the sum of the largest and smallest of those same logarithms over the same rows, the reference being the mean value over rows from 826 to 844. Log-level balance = 0.68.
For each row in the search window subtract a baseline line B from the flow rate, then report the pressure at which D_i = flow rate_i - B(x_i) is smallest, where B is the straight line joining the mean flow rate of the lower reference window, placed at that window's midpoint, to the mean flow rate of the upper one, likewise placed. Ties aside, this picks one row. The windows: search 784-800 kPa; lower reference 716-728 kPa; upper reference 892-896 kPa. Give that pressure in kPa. 795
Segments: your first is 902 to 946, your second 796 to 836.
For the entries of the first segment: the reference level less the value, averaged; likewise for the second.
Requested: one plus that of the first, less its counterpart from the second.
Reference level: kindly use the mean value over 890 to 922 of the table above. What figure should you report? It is 1.1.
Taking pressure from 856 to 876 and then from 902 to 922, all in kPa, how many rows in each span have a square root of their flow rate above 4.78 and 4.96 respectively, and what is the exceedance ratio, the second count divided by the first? 0.10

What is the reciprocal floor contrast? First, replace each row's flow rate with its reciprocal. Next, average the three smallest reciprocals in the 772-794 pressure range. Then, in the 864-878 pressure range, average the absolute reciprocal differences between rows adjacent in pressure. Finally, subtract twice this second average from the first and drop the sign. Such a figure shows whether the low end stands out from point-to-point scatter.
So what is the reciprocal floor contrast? 0.0365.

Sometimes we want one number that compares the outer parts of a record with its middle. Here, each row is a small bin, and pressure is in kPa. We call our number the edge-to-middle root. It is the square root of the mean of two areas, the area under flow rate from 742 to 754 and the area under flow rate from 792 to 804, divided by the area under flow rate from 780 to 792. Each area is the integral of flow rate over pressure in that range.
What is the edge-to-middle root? 0.99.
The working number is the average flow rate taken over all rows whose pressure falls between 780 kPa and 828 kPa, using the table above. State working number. 22.7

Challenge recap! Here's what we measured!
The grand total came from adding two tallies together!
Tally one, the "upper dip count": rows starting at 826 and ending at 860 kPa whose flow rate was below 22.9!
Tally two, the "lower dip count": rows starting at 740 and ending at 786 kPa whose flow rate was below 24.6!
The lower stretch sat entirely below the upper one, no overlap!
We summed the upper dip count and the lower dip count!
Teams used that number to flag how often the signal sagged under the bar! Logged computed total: 16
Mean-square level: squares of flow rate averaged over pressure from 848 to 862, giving 588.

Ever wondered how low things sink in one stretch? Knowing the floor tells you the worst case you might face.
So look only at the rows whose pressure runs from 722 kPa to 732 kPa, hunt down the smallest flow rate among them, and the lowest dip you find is 21.91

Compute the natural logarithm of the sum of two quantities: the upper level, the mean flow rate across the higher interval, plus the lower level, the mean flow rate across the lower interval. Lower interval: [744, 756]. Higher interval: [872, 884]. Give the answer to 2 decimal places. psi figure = 3.88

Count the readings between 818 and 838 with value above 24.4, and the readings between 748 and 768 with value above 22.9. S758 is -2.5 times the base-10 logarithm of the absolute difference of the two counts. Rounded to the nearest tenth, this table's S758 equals -1.5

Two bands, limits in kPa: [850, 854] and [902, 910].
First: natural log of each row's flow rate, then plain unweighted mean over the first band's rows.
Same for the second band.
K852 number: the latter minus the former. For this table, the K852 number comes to -0.01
